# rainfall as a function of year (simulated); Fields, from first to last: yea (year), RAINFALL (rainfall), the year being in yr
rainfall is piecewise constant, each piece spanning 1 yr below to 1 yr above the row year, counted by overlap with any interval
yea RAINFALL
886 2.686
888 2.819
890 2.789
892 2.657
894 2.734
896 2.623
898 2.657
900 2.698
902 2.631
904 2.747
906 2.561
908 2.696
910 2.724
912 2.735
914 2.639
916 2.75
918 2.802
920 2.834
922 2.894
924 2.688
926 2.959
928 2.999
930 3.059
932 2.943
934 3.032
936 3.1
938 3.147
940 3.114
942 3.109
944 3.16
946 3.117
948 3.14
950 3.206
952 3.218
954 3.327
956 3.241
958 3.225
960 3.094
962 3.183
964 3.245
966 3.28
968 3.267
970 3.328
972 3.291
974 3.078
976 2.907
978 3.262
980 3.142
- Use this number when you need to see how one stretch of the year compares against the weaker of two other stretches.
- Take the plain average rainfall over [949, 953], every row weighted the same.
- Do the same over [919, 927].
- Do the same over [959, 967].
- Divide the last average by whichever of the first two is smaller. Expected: 1.13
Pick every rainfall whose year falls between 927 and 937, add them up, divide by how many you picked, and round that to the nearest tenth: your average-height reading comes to 3.0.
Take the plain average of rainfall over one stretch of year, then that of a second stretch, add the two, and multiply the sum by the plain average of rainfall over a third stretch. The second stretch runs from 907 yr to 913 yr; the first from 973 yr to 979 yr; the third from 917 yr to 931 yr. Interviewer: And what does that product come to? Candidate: 16.8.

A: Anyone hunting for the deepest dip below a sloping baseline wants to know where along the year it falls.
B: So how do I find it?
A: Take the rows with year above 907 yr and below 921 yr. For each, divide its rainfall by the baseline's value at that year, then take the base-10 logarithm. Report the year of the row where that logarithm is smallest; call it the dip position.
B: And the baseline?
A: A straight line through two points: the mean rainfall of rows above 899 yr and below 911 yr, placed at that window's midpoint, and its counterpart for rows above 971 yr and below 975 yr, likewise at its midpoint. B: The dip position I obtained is 914 yr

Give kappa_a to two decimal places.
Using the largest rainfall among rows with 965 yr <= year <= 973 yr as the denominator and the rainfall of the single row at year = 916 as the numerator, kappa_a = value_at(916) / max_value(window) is 0.83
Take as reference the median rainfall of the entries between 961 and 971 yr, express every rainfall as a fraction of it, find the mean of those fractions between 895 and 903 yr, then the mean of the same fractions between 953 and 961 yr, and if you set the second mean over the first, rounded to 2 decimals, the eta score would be 1.21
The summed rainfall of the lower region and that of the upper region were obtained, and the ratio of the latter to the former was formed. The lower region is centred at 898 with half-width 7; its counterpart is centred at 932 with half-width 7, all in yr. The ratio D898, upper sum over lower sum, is 1.13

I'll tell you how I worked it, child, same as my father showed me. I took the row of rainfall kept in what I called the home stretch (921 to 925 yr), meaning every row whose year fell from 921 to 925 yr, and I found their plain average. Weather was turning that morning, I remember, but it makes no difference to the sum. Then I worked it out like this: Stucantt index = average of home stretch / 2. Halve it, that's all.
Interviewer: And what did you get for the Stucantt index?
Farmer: 1.40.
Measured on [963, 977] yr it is 1.60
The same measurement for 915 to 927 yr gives 1.41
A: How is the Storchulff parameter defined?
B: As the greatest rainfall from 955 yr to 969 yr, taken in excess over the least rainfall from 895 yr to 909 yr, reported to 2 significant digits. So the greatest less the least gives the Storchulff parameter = 0.72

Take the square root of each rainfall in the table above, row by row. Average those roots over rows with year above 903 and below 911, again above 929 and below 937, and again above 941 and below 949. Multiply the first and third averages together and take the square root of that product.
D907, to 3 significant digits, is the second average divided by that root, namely 1.02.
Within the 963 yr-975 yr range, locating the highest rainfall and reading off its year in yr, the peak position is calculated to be 970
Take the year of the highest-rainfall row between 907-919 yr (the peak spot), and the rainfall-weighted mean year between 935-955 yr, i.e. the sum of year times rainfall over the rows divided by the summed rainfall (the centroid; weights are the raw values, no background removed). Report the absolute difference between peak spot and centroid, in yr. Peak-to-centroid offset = 27.1 yr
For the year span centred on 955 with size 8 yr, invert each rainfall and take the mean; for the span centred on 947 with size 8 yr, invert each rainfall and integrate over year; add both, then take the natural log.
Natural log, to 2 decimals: 1.04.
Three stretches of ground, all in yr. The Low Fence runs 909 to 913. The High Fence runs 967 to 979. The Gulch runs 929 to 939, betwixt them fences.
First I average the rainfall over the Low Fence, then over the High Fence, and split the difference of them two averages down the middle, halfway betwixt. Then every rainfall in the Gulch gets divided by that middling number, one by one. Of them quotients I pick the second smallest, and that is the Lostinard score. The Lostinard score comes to 1.02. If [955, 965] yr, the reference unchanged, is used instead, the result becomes 1.08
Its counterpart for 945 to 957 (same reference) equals 1.06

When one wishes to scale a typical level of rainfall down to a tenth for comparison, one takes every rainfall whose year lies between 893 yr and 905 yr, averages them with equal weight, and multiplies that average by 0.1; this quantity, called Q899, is 0.27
